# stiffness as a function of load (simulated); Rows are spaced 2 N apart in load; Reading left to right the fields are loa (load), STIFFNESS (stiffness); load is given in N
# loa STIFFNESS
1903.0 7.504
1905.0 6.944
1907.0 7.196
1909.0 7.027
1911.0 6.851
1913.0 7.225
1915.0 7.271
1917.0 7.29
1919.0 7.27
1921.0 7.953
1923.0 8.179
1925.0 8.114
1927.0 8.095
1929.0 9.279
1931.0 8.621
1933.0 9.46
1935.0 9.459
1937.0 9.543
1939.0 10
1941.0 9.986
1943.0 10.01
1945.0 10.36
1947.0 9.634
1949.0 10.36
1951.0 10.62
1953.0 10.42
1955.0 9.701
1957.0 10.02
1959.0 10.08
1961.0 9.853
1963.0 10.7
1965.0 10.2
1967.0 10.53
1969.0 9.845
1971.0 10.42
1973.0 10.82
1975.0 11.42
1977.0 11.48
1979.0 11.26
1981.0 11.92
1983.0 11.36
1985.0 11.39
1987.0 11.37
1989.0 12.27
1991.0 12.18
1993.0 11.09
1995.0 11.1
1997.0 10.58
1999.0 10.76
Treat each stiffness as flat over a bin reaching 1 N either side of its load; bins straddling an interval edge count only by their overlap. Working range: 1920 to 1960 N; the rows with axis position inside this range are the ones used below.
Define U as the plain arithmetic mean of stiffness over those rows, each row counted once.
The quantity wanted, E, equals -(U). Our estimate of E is -9.5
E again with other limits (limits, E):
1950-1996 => -10.9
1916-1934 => -8.3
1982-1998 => -11.4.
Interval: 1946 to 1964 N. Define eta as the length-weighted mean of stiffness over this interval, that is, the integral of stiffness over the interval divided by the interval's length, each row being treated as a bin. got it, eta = 10.2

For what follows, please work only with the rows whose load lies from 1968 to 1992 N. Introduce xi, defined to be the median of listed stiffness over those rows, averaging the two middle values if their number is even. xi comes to 11.4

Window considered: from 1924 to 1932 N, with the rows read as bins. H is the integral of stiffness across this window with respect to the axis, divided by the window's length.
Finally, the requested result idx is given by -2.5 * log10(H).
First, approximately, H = 8.5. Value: -2.33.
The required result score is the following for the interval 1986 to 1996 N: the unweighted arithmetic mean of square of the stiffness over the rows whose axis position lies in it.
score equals 135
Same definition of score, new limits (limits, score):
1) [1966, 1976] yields 113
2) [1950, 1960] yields 103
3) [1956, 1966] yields 104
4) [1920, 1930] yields 70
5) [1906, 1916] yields 51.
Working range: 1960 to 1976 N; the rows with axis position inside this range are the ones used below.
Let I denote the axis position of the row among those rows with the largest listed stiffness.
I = 1975.0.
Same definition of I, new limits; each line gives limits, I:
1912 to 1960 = 1951.0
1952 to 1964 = 1963.0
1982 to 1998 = 1989.0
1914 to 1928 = 1923.0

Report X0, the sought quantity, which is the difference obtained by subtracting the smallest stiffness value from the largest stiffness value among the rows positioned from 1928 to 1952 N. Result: 2.0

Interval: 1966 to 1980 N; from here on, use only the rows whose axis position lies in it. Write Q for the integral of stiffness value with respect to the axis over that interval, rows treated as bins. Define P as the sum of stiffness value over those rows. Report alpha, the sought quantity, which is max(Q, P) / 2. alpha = 76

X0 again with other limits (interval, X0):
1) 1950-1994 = 2.6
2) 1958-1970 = 0.9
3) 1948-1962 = 0.9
